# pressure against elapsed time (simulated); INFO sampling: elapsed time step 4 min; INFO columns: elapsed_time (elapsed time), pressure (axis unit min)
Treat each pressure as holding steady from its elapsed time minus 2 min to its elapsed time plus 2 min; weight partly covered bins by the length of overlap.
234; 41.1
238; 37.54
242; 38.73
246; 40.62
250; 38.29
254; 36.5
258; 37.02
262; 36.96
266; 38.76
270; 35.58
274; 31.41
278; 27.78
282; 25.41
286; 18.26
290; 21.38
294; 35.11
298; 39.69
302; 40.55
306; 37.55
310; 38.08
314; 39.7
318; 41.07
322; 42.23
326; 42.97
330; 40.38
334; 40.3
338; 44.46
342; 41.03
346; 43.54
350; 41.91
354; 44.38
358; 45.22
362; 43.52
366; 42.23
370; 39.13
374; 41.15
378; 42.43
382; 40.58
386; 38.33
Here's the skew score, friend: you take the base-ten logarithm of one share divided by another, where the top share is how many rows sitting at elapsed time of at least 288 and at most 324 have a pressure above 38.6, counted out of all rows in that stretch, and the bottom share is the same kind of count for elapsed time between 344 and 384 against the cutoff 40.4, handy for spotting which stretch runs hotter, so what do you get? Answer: -0.21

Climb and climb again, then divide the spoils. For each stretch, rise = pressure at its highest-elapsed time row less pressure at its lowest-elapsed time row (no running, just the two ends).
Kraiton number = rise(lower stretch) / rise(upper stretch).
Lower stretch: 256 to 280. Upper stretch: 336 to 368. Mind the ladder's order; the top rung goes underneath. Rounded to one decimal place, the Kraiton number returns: 4.1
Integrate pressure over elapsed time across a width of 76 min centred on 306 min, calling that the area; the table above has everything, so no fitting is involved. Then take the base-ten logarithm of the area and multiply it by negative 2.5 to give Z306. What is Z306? -8.6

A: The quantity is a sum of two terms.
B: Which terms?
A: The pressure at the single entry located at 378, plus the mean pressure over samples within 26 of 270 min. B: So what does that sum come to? 75.0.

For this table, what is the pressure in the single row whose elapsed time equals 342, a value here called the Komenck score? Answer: 41.03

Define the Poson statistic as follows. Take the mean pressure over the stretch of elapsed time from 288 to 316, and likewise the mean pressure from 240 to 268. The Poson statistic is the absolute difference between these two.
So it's 2.1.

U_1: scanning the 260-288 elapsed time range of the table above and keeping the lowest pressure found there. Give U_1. 18.26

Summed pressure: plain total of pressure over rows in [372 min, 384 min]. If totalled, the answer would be 124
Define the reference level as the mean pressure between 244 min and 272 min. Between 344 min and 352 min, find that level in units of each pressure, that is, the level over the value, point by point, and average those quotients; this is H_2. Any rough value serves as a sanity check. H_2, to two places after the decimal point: 0.88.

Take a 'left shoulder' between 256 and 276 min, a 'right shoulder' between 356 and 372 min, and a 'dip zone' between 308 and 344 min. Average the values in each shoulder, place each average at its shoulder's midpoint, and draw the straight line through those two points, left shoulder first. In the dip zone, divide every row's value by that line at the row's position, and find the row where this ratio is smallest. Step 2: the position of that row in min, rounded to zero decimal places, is 310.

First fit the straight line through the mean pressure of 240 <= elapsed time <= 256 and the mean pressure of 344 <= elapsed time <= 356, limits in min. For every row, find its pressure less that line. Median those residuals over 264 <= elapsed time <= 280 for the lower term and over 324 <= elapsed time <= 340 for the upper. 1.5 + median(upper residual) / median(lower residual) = 1.6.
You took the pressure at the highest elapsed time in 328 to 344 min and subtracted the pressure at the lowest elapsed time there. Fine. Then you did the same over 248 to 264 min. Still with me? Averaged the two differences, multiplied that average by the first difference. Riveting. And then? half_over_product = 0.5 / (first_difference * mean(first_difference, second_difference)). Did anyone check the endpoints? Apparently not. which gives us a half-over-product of -2.3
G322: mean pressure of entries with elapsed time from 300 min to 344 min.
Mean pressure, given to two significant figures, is 41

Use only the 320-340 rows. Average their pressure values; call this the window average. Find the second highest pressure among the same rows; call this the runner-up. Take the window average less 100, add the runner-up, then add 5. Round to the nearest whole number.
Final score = -10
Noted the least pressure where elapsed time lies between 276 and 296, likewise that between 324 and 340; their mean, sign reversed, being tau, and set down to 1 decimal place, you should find -29.3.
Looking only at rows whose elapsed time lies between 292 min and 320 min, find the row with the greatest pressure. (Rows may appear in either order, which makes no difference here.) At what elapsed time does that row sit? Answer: 318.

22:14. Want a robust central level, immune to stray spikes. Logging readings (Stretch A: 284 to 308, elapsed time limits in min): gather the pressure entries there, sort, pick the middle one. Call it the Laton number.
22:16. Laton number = 36.3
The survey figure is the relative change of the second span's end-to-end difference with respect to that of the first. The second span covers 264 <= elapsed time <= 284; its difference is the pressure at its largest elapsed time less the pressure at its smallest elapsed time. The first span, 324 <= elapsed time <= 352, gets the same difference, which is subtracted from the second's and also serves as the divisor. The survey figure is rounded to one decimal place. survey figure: 11.6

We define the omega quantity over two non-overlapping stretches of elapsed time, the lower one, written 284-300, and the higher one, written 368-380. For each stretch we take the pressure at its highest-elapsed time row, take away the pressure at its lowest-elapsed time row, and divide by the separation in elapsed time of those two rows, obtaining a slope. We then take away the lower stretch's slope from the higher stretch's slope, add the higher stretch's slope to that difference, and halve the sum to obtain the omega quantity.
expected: -0.48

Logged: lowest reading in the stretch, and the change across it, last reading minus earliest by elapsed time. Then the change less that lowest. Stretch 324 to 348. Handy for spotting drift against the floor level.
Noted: -40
